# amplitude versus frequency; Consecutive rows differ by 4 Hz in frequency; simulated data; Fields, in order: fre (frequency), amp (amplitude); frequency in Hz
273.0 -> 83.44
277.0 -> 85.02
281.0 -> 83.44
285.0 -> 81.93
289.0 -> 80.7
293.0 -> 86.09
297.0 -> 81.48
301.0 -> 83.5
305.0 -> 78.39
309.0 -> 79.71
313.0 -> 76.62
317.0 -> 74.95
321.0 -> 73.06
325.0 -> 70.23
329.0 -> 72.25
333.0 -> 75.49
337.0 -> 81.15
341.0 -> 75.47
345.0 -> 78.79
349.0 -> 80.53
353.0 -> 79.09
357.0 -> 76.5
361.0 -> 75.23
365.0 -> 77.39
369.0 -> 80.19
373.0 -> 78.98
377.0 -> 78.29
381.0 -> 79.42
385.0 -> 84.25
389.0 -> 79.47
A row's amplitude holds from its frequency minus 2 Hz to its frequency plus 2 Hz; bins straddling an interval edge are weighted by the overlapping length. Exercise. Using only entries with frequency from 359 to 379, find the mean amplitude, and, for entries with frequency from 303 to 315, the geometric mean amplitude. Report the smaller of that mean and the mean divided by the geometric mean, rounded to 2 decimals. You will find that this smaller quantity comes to 1.00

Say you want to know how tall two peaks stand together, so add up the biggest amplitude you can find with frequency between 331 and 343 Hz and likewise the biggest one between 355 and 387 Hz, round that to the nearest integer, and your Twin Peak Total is 165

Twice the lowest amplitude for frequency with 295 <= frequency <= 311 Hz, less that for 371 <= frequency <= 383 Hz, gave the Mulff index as 78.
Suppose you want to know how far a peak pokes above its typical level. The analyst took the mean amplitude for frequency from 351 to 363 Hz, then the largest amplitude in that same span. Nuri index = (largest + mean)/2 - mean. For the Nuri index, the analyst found 1.1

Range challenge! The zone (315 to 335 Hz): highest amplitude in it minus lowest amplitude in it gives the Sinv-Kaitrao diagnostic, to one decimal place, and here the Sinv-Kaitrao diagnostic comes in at 5.3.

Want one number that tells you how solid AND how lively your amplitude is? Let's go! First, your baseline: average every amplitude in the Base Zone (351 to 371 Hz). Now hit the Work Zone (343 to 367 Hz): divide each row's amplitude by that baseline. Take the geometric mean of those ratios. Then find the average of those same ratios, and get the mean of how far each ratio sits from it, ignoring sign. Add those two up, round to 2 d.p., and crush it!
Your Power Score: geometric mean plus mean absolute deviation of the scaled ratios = 1.02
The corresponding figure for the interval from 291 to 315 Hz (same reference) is 1.08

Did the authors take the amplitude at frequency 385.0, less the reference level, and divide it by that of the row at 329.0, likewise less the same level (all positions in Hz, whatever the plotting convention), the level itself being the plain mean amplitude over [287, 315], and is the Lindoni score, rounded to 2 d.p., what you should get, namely -0.38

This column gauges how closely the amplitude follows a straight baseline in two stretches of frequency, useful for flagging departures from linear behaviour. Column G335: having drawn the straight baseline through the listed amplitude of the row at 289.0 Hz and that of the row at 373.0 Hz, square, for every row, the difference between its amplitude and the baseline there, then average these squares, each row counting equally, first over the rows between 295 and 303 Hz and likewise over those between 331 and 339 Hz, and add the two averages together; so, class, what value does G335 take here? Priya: 15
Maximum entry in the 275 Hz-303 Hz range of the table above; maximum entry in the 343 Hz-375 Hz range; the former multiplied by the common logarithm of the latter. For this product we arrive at 164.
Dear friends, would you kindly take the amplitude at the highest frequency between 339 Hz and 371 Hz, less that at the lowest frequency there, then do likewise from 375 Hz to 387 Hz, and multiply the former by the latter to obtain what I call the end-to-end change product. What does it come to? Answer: 28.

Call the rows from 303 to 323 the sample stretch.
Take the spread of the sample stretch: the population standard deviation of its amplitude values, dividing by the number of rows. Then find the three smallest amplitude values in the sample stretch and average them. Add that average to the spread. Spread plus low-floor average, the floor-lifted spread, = 77.2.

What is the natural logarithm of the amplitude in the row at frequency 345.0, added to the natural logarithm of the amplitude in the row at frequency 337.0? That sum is 8.763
